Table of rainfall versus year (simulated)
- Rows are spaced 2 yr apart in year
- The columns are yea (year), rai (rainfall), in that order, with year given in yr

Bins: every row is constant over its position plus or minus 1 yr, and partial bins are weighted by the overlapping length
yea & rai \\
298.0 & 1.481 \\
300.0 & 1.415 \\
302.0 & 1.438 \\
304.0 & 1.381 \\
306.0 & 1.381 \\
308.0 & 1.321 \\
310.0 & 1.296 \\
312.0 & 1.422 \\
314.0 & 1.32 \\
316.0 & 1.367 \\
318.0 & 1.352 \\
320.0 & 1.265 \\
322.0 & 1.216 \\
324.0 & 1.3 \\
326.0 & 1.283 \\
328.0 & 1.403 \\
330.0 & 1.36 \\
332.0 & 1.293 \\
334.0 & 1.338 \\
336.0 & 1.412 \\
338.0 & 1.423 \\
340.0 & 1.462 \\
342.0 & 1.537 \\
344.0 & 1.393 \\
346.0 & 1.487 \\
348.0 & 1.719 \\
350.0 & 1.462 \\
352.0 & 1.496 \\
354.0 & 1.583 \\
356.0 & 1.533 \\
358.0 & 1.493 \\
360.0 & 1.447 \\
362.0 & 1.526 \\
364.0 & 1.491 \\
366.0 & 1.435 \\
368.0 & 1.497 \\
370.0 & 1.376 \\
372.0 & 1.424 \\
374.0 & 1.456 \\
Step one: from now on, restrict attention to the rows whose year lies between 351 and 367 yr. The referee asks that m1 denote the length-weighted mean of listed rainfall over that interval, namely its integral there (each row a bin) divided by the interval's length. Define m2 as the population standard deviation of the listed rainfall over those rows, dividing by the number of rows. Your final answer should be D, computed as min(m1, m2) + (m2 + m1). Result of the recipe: 1.59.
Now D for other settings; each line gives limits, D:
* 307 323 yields 1.44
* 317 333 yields 1.42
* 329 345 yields 1.54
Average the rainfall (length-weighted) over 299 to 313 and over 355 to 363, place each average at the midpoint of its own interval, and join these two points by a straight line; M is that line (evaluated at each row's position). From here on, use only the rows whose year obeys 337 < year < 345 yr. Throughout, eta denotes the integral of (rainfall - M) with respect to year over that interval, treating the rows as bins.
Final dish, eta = -0.04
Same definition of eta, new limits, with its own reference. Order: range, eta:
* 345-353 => 0.51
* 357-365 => -0.12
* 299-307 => 0.25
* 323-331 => -0.72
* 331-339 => -0.63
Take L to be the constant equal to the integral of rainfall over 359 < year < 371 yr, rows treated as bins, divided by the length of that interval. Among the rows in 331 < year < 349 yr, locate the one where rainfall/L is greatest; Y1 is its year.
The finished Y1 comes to 348.0 yr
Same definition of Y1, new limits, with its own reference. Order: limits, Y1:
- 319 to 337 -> 336.0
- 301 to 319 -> 302.0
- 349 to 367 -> 354.0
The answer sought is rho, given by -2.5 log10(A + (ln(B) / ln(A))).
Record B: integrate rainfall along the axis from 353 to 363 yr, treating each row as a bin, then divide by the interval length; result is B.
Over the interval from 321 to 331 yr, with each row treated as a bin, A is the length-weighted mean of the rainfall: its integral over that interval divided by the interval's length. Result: -1.13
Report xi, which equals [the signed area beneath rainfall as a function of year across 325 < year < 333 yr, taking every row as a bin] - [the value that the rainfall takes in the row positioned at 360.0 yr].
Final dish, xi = 9.2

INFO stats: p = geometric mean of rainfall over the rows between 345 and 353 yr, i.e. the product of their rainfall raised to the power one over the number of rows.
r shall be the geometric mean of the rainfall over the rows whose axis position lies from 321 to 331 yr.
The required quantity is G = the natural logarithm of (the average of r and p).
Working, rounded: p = 1.54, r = 1.31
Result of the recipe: 0.354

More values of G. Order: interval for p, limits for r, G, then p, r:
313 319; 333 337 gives 0.308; 1.35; 1.37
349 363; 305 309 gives 0.356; 1.51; 1.35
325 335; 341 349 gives 0.359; 1.33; 1.53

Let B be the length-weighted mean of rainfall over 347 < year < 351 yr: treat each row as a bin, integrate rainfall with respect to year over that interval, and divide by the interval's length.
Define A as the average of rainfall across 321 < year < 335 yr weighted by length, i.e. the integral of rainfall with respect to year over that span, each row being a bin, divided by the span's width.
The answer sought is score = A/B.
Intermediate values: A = 1.31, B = 1.59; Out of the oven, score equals 0.83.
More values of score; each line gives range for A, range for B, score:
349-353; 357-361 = 1.01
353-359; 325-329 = 1.14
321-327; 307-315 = 0.95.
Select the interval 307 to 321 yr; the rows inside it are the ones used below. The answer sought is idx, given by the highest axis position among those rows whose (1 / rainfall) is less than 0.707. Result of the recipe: 312.0 yr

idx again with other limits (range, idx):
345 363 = 362.0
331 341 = 340.0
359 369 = 368.0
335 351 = 350.0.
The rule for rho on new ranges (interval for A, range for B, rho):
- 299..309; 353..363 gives -1.06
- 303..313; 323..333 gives -0.90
